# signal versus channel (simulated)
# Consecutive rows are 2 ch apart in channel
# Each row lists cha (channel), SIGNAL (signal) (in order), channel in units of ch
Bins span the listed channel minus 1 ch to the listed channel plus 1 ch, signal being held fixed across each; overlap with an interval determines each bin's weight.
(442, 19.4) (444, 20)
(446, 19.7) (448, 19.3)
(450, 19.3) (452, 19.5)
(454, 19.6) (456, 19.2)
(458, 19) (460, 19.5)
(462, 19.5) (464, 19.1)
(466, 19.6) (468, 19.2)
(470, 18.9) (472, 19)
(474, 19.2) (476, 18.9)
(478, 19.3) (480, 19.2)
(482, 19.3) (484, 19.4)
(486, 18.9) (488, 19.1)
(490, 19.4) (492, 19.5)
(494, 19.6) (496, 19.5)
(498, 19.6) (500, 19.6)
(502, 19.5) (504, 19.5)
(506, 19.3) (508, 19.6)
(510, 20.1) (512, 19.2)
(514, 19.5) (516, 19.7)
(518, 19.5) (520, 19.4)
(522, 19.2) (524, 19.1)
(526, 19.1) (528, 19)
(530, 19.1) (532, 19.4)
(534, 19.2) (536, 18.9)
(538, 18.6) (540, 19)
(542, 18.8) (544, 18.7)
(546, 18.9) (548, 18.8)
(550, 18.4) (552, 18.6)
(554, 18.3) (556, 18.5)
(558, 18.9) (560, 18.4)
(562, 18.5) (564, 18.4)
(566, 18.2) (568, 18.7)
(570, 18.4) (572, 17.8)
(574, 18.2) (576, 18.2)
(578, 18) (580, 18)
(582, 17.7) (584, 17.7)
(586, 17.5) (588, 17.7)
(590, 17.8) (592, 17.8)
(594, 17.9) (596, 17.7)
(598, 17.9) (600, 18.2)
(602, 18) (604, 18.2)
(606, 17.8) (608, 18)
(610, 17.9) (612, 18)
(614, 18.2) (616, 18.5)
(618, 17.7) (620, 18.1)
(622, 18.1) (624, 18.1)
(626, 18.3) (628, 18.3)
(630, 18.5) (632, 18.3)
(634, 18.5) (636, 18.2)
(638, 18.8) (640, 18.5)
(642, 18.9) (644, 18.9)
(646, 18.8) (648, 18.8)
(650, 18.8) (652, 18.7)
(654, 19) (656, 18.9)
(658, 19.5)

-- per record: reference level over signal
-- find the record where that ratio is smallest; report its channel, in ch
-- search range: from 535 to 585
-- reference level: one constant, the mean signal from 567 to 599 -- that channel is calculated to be 540 ch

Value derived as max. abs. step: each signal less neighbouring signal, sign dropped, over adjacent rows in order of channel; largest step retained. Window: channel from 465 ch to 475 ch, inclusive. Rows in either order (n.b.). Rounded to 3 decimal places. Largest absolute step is 0.400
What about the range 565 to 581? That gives 0.600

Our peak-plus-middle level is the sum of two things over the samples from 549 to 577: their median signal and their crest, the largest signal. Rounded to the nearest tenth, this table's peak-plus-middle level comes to 37.3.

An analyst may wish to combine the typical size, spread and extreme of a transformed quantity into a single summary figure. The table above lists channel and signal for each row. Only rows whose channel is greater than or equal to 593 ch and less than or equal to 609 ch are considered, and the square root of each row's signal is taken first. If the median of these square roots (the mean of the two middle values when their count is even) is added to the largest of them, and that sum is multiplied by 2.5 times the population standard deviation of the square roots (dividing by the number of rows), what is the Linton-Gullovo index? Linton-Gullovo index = 0.41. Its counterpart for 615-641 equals 0.66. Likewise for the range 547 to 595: 0.96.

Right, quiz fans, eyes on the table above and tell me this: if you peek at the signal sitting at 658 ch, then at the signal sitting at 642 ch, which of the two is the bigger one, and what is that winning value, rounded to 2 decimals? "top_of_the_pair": 19.50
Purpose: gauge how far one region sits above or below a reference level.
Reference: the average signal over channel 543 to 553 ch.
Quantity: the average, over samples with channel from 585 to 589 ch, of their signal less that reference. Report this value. -1.1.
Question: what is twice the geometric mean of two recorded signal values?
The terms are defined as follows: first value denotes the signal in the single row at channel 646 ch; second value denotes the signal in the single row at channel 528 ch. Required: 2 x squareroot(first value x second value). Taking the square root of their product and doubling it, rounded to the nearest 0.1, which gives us 37.8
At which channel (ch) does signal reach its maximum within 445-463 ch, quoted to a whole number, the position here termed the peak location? 446 ch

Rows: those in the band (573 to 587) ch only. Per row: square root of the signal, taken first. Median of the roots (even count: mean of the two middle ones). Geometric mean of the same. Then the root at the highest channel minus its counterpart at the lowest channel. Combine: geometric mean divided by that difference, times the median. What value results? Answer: -217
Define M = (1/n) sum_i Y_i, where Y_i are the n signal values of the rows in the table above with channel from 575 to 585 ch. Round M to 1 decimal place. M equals 17.9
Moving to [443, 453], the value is 19.6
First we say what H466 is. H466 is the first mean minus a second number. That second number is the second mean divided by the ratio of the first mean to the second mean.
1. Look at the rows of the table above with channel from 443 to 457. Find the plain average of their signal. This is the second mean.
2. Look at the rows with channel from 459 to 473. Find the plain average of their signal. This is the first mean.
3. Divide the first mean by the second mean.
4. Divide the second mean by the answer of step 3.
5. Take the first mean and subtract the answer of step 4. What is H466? -0.52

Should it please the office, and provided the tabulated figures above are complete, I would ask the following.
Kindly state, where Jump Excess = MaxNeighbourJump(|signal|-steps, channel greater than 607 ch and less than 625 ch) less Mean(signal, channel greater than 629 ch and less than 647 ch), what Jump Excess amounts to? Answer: -17.8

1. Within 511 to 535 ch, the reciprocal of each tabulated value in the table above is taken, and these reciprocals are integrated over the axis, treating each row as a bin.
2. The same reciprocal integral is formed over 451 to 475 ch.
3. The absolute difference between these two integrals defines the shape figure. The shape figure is 0.001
